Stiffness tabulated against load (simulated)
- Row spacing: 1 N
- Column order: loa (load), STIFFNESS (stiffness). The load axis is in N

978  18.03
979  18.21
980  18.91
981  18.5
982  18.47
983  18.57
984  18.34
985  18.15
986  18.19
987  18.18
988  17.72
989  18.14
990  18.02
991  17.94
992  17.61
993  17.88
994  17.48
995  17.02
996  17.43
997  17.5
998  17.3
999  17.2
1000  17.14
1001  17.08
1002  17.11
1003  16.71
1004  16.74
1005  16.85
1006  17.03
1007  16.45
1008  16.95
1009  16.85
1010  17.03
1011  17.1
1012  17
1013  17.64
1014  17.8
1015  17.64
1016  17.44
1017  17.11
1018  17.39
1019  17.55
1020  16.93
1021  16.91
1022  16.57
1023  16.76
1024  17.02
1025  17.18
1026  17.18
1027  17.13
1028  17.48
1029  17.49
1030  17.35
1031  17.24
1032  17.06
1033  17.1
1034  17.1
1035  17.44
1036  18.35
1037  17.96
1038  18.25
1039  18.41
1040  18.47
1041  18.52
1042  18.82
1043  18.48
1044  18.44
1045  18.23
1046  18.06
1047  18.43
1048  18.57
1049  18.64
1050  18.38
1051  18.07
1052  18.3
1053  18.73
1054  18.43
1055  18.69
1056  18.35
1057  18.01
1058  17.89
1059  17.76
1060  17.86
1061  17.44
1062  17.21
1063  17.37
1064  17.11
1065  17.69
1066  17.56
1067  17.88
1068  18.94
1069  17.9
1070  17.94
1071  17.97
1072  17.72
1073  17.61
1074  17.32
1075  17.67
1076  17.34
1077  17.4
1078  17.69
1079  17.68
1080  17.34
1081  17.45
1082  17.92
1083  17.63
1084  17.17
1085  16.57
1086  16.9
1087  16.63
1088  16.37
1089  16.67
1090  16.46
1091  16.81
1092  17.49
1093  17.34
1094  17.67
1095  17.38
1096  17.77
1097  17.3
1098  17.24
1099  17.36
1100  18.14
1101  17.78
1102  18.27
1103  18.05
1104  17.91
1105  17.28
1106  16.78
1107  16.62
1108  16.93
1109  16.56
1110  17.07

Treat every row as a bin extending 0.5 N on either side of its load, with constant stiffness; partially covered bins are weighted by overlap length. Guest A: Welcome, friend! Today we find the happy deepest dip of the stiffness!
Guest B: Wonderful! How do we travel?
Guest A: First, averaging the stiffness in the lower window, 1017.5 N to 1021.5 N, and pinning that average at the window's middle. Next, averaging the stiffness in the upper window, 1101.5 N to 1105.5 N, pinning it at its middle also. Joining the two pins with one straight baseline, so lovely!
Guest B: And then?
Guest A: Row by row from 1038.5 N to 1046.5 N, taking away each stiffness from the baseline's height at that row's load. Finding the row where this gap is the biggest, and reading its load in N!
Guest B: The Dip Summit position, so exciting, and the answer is 1046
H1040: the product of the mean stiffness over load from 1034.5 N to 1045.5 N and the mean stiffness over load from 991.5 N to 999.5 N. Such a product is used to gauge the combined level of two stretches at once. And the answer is 319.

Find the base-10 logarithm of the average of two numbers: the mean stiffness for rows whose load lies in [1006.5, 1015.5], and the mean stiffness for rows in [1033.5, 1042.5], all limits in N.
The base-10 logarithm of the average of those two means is 1.25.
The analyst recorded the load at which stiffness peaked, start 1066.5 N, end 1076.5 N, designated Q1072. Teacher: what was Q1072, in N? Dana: 1068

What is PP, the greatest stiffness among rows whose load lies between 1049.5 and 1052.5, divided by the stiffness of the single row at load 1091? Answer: 1.09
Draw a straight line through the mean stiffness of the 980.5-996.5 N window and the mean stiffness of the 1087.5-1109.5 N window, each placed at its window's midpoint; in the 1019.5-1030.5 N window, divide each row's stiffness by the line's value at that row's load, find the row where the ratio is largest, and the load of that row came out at 1029 N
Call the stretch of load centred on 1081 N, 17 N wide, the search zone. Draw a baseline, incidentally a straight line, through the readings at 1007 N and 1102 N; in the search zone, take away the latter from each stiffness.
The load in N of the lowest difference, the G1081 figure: 1088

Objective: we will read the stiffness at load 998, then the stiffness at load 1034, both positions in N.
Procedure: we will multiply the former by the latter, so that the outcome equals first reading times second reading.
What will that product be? 296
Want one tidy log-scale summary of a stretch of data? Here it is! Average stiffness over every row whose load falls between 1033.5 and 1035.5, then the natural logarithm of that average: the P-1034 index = 2.85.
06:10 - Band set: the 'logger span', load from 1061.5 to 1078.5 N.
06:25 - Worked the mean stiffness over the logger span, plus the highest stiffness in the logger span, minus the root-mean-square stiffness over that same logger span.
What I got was 18.9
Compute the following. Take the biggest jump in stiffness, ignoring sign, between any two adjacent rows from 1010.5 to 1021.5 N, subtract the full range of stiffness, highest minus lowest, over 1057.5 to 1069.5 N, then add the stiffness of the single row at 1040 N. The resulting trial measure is 17.3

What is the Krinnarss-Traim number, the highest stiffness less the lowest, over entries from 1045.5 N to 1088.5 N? 2.6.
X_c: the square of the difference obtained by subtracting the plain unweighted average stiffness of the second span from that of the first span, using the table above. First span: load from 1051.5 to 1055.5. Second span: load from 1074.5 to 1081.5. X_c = 1.06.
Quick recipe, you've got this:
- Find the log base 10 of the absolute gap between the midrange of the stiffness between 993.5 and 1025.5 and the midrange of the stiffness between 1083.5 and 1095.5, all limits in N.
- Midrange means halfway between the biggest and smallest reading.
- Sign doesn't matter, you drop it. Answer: -1.0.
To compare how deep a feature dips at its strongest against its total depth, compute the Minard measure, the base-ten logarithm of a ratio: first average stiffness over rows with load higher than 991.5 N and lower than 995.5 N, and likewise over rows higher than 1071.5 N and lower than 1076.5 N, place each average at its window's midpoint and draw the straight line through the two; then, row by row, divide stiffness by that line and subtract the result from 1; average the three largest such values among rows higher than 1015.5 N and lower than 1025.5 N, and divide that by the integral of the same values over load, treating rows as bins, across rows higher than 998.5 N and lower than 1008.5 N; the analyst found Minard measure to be -0.88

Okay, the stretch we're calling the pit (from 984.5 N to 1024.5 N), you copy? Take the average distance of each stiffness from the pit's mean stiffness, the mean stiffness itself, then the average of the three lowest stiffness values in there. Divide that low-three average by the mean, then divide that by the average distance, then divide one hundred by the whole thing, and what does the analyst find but 42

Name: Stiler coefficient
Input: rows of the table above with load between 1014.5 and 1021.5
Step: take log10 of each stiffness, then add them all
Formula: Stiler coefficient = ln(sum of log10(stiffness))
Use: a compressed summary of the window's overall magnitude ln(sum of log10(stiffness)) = 2.16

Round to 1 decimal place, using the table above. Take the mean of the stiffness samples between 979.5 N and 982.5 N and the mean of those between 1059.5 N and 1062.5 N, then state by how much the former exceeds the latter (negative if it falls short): 1.1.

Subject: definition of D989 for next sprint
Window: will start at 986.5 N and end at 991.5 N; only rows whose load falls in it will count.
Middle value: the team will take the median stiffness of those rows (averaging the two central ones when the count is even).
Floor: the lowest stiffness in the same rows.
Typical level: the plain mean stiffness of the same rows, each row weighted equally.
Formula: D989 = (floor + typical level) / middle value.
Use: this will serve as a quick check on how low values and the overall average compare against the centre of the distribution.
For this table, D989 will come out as 1.98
